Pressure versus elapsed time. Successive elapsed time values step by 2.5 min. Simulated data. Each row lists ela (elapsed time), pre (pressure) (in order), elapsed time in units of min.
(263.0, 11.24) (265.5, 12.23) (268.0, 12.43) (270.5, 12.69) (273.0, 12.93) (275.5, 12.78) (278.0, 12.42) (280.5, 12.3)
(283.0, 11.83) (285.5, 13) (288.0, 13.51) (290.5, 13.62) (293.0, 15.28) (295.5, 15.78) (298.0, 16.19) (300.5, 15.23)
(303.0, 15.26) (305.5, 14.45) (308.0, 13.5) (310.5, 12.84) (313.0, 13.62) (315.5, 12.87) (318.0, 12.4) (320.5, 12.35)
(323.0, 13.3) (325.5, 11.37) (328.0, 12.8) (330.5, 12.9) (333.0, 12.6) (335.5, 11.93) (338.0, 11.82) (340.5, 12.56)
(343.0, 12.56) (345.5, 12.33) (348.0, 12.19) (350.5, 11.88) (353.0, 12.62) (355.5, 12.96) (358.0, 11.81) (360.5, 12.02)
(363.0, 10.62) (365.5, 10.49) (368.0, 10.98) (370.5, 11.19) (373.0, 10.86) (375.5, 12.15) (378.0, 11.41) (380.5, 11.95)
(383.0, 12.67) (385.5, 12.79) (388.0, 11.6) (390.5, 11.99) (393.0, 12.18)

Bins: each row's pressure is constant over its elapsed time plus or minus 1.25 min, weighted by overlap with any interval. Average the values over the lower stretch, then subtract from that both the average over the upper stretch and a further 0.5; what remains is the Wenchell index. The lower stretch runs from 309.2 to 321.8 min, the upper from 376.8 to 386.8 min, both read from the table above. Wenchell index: 0.1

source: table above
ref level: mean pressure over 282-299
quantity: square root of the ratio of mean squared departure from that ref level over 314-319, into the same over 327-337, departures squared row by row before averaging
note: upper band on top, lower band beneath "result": 1.1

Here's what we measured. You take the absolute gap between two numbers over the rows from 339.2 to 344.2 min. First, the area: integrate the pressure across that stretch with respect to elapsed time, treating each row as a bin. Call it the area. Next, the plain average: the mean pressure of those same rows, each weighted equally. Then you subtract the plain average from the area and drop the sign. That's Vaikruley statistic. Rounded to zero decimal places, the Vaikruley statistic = 50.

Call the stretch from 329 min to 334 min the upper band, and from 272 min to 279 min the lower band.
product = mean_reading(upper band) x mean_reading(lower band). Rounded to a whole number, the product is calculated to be 162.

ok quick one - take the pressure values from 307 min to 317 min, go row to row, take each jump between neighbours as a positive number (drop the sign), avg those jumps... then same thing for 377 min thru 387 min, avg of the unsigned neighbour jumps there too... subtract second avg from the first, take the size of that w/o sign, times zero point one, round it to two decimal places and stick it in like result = 0.03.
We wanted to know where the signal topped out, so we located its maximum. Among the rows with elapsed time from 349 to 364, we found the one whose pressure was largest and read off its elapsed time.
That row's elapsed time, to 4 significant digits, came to 355.5 min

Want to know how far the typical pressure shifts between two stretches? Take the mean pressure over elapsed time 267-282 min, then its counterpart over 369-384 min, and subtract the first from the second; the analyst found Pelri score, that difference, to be -0.9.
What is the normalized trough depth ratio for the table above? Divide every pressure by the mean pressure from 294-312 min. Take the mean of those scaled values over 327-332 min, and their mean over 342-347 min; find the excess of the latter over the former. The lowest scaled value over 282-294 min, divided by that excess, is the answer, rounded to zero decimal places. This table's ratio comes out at -29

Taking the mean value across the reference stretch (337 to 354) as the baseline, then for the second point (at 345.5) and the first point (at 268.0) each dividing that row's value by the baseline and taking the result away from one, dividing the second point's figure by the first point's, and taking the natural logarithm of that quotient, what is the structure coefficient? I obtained -1.1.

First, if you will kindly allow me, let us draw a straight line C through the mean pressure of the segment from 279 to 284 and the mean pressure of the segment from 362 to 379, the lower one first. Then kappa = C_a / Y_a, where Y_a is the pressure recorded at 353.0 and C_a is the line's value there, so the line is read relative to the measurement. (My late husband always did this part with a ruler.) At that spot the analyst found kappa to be 0.895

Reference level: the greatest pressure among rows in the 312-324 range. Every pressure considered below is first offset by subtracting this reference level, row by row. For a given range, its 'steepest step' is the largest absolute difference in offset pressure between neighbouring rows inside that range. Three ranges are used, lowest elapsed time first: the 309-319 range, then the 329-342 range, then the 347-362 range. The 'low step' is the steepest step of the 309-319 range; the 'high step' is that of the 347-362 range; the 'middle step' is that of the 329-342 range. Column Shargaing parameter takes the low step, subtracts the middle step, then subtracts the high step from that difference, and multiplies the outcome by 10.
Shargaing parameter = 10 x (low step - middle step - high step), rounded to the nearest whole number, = -11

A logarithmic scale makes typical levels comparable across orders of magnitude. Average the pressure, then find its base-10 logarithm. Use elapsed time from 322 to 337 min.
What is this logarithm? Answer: 1.10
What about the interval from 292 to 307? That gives 1.19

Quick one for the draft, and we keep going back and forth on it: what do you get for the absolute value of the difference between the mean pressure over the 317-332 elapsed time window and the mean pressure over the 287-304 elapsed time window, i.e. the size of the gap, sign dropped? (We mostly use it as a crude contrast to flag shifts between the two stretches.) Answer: 2.5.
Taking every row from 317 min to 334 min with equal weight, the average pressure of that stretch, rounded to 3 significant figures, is 12.5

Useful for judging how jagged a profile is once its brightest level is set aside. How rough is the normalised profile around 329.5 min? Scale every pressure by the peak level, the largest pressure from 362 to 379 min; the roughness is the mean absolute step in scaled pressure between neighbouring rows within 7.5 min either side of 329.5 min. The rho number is 0.073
